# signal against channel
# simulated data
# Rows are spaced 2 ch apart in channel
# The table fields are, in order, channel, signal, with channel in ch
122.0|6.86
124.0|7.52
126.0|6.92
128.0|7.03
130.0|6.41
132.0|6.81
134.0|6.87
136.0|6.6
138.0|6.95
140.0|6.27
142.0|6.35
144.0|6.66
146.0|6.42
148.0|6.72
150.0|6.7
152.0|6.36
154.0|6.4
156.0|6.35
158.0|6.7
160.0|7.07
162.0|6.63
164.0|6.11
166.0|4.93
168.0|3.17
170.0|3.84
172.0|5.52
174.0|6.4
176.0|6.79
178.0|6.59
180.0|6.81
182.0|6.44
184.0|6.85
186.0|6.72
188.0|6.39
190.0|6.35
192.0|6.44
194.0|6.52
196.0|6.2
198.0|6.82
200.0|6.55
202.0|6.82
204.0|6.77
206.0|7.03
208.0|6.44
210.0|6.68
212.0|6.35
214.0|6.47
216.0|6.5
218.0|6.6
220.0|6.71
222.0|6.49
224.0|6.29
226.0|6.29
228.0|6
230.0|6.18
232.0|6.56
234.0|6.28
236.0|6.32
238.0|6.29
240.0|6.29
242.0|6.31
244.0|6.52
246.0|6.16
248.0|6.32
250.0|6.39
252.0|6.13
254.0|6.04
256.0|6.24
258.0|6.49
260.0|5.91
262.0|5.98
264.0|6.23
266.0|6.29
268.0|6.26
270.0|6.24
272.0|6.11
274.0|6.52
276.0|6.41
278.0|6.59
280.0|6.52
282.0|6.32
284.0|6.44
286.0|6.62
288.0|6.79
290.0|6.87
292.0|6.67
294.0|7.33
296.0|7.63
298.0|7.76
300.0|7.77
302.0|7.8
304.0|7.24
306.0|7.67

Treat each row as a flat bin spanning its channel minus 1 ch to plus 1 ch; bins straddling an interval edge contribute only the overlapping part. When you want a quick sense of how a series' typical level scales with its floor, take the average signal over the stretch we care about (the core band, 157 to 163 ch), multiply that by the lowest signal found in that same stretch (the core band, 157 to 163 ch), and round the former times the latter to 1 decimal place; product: 45.1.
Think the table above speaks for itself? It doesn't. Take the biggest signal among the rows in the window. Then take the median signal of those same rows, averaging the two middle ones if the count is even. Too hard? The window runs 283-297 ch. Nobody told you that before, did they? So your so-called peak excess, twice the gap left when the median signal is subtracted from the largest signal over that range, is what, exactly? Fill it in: 1.7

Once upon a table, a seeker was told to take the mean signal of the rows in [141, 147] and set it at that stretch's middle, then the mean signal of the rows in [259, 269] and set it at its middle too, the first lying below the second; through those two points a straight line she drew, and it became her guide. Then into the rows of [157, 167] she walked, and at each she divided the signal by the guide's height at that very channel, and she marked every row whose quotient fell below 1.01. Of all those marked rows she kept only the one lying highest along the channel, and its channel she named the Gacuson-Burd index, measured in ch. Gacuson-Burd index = 166.0 ch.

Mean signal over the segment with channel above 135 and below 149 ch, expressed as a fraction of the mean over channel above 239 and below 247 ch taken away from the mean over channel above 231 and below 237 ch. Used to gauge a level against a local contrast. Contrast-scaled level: 99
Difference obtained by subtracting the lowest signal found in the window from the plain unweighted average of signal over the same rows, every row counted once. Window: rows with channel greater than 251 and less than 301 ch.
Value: 0.66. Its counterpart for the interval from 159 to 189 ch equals 2.85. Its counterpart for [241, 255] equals 0.23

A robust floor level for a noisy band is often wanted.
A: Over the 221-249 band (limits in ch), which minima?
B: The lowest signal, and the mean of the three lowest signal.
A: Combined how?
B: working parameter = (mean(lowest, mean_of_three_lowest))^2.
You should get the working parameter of 36.7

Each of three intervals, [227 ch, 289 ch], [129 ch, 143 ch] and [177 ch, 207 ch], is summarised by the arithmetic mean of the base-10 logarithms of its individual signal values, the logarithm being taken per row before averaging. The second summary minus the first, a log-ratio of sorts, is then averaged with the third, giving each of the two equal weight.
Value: 0.420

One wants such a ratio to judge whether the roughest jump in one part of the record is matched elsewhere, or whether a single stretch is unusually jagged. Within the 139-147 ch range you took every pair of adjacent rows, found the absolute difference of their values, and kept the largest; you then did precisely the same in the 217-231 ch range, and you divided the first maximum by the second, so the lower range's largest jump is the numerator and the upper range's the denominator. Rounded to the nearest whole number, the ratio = 1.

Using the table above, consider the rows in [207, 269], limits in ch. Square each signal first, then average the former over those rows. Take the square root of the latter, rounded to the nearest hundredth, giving 6.33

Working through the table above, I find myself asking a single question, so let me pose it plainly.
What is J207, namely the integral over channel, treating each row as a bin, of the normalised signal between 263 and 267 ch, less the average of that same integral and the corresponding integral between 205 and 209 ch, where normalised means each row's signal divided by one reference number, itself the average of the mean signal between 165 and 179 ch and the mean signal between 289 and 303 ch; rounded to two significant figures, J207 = -0.15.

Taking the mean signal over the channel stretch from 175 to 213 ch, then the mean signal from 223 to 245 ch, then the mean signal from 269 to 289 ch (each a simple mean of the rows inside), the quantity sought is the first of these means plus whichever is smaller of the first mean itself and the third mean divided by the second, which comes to 7.63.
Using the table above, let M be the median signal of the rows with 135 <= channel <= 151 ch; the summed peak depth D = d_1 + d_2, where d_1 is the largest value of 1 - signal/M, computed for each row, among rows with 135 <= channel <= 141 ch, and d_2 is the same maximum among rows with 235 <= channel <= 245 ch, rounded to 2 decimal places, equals 0.11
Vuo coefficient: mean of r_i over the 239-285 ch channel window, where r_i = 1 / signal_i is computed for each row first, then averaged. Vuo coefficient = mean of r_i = 0.159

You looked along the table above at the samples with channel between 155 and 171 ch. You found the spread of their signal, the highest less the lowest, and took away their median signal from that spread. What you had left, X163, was -2.33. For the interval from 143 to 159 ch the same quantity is -6.17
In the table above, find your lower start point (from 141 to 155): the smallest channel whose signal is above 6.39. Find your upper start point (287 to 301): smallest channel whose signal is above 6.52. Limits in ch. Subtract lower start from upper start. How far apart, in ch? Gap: 144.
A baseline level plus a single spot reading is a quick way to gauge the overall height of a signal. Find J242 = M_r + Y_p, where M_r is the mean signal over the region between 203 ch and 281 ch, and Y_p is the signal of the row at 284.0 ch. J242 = 12.8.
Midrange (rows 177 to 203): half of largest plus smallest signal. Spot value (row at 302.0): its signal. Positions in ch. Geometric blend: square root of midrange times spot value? 7.13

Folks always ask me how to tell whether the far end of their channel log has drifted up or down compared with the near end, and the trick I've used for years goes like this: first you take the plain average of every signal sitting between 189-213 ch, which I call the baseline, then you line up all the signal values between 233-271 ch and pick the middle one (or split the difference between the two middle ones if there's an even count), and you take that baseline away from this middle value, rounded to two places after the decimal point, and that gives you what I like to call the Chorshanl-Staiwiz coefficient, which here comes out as -0.30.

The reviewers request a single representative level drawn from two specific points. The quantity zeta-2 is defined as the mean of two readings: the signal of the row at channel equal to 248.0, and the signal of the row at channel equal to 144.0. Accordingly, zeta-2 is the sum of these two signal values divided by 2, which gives 6.49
